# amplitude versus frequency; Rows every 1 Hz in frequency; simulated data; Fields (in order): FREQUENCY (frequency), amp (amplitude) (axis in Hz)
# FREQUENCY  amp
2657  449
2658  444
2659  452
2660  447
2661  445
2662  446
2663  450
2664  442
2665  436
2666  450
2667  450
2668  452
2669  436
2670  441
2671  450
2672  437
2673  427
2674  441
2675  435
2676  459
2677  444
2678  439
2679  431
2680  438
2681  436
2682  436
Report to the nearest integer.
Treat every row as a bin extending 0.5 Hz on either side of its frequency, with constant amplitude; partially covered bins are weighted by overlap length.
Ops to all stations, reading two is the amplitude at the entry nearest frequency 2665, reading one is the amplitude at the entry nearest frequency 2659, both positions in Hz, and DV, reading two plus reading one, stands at 888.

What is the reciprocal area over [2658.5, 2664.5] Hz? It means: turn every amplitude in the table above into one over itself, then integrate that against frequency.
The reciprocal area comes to 0.013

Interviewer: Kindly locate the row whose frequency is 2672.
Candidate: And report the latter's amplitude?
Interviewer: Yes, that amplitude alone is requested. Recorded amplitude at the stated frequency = 437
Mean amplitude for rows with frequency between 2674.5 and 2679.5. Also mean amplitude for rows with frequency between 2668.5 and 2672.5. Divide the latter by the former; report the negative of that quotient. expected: -1.00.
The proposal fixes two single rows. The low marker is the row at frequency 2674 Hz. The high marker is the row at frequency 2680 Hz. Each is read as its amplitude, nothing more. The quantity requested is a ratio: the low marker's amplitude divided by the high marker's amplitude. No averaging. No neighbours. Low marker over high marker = 1.007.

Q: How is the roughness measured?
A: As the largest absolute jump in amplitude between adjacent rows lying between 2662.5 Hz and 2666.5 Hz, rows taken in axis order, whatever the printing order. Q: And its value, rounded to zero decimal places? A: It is 14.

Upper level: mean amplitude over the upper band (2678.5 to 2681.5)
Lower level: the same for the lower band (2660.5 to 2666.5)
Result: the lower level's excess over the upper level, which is 10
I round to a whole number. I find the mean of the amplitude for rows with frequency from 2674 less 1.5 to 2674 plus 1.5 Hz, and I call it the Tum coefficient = 434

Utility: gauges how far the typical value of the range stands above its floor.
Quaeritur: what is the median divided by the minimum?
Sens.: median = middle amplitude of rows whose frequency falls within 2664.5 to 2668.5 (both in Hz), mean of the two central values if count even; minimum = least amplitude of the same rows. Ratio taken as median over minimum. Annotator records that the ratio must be 1.032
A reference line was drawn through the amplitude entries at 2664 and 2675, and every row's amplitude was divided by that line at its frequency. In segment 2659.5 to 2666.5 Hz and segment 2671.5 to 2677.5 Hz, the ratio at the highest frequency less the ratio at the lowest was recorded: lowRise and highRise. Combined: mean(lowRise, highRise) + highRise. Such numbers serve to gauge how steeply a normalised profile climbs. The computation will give 0.04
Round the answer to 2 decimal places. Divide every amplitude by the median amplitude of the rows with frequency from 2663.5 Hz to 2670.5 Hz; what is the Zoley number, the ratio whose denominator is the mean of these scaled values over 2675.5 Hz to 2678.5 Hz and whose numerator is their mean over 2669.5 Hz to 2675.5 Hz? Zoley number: 0.98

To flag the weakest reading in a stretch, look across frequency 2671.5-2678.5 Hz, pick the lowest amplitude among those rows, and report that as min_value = 427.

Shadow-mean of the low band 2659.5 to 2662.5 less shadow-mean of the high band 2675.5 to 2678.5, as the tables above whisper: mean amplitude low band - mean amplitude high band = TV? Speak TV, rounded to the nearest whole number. -1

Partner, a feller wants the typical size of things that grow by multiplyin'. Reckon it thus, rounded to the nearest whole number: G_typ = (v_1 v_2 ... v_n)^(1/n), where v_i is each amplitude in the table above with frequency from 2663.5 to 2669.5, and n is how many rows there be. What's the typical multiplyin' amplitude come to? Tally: 444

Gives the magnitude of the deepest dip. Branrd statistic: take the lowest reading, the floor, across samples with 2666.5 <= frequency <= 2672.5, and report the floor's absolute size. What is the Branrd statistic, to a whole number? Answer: 436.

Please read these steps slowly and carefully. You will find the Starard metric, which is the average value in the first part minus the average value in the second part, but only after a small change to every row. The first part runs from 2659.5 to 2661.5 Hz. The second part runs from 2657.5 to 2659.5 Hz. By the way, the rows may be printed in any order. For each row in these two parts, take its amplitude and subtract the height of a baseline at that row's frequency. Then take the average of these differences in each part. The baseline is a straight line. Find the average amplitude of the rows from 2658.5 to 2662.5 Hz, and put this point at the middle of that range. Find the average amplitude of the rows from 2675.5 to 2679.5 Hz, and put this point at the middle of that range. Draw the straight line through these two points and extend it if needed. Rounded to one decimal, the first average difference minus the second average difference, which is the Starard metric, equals -1.5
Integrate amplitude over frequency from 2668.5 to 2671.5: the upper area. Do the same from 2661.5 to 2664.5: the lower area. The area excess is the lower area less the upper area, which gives 11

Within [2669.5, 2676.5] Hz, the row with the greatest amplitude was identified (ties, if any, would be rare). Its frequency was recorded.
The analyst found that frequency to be 2676 Hz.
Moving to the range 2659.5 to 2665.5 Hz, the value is 2663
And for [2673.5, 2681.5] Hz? 2676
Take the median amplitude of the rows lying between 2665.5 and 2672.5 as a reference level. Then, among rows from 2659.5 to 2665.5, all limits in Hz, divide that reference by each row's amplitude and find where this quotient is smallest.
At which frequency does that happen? 2663 Hz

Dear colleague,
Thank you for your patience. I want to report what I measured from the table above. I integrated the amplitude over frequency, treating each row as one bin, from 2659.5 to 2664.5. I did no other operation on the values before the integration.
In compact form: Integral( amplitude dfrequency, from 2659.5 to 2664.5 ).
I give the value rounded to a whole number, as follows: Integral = 2230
